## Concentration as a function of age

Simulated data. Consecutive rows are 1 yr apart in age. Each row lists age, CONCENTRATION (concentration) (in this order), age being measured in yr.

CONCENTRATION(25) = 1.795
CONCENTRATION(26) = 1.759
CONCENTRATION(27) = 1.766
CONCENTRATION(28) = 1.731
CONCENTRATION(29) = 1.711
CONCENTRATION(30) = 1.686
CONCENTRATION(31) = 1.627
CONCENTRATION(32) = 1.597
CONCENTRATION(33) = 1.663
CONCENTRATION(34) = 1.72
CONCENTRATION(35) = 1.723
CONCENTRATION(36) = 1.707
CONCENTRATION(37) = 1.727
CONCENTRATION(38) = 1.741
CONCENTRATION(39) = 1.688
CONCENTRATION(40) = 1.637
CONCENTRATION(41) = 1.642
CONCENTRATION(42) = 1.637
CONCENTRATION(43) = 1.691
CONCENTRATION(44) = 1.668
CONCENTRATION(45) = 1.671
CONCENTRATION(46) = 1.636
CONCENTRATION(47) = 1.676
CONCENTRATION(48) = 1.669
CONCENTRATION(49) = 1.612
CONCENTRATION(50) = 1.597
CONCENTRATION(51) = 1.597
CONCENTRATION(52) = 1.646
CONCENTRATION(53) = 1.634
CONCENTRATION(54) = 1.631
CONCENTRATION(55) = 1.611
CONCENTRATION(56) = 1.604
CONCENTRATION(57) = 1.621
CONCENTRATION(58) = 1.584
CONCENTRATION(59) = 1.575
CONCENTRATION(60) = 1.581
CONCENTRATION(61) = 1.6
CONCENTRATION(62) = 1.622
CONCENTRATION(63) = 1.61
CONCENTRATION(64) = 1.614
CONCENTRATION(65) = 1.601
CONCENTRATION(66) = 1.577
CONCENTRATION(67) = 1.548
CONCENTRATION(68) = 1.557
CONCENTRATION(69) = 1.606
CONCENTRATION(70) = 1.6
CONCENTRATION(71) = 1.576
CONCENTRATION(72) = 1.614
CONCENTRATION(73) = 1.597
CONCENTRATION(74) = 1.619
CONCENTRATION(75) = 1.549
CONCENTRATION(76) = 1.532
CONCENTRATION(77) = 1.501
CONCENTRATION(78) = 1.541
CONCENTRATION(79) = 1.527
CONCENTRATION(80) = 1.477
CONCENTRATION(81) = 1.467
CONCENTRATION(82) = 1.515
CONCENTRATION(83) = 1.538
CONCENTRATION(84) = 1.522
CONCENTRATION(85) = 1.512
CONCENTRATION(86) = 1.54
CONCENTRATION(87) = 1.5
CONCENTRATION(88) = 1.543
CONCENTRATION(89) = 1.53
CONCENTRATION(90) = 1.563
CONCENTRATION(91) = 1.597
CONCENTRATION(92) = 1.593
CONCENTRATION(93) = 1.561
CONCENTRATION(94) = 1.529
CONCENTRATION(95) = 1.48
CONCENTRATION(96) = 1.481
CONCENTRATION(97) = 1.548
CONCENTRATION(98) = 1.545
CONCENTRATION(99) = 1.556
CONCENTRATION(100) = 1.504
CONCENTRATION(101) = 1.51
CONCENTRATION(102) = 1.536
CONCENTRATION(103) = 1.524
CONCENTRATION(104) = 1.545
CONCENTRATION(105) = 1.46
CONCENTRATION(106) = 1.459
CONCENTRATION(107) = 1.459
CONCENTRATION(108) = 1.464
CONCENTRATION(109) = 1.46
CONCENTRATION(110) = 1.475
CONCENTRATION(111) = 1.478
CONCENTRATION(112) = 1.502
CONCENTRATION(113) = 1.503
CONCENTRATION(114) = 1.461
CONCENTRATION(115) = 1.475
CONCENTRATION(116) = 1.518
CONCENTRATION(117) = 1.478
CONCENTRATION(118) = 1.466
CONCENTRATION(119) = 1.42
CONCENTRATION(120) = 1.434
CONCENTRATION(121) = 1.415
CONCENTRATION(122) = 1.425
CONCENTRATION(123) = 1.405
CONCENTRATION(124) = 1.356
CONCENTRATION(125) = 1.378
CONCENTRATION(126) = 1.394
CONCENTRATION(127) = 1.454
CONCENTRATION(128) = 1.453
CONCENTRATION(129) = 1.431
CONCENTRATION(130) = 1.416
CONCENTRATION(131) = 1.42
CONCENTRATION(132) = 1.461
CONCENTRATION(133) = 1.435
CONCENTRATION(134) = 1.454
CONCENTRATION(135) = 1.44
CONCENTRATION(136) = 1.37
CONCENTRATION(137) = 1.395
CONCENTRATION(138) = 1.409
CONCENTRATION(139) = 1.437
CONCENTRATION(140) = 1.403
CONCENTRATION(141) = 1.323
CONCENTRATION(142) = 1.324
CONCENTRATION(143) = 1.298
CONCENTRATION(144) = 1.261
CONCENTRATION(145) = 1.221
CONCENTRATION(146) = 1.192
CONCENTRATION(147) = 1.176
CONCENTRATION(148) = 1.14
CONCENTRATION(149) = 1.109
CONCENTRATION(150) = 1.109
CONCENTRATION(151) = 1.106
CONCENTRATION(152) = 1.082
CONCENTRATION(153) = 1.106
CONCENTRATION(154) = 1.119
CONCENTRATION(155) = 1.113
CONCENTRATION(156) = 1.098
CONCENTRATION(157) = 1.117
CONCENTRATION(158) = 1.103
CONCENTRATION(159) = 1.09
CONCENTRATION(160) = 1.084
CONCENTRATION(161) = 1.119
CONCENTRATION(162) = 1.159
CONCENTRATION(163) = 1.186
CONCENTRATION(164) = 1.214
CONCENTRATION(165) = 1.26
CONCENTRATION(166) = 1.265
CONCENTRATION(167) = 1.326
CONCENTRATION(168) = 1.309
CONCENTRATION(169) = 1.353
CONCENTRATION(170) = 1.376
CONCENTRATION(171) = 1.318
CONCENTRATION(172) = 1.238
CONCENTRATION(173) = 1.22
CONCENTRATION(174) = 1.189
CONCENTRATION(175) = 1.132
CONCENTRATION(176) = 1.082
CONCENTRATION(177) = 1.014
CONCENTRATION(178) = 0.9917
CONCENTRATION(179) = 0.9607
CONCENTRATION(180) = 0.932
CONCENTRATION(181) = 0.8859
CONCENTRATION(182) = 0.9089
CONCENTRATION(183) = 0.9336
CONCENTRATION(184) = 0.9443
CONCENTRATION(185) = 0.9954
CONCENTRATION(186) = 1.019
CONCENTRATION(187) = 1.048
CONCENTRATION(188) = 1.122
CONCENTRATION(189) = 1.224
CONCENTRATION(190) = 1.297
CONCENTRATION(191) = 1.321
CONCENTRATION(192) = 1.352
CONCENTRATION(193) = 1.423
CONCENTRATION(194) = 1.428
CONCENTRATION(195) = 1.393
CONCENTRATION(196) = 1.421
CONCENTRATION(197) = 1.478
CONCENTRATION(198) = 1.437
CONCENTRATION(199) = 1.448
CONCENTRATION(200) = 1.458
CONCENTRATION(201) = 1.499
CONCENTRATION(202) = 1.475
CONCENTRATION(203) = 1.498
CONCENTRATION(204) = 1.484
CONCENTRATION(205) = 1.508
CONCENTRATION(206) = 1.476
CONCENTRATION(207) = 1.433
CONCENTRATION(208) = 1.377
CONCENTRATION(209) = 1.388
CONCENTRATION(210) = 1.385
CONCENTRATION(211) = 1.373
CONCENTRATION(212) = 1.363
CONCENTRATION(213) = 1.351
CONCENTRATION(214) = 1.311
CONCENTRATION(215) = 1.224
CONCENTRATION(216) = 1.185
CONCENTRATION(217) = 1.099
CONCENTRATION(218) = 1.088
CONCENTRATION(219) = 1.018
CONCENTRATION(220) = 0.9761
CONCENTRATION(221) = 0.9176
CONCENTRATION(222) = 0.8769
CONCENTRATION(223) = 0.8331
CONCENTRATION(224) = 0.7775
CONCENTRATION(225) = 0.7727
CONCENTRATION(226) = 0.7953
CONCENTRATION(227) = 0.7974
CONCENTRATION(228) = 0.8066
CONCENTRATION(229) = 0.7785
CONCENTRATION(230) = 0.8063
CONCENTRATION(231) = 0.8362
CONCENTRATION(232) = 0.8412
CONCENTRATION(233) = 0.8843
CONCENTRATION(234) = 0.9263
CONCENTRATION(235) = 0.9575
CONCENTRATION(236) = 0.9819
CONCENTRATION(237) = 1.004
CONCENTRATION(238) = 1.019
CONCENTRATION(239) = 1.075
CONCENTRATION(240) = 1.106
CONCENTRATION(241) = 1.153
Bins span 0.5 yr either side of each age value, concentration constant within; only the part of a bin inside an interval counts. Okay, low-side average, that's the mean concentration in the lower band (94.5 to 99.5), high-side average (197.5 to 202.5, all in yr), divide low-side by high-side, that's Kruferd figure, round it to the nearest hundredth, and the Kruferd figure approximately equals 1.04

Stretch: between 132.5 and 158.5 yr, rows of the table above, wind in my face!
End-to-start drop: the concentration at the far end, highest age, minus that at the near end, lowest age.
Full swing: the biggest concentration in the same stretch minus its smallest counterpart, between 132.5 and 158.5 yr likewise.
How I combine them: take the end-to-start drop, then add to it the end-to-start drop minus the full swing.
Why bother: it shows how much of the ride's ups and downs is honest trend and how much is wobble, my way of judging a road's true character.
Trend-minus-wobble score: -1.04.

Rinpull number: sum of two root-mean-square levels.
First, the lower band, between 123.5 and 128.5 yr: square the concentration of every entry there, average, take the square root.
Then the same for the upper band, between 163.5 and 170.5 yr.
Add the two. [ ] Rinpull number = 2.7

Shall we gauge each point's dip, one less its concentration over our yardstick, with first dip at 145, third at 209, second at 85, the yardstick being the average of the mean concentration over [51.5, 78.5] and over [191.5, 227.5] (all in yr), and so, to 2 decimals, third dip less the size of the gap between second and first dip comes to -0.18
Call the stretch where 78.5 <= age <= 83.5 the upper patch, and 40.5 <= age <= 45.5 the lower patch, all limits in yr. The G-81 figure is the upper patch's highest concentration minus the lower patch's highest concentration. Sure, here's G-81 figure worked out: -0.15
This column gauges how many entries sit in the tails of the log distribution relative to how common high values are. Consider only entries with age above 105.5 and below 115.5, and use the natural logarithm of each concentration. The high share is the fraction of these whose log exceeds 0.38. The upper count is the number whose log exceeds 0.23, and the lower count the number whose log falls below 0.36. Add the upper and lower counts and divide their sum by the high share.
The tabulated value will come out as 17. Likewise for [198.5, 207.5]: 15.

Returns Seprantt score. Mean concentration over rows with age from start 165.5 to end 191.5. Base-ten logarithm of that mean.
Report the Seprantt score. 0.05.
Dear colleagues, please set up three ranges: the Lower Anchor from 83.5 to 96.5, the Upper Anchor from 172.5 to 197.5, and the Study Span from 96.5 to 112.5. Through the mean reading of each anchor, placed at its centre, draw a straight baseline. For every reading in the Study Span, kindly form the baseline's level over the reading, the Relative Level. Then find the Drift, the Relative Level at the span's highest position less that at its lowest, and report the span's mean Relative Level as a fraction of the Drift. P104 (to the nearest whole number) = -91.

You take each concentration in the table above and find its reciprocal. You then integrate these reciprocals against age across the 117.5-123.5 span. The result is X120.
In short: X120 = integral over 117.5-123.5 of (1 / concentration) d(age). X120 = 4.2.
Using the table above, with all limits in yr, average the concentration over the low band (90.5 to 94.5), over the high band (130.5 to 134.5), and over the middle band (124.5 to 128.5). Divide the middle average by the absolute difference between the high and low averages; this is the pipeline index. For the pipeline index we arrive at 11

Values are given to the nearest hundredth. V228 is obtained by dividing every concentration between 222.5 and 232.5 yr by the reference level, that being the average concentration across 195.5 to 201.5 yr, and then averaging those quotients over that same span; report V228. 0.55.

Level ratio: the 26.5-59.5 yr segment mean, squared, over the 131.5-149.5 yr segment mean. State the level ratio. 2.1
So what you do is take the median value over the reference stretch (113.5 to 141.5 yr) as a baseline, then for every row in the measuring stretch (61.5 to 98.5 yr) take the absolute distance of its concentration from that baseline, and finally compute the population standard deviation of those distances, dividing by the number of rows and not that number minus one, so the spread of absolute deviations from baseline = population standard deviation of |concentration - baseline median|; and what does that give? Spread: 0.044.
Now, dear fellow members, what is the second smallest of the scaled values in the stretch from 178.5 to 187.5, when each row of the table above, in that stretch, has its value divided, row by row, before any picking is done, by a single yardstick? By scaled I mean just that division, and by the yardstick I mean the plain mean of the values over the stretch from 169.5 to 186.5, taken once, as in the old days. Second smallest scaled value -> 0.85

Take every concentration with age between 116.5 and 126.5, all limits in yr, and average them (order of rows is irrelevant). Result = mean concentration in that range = 1.4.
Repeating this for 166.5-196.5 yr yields 1.2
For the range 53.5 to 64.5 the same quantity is 1.6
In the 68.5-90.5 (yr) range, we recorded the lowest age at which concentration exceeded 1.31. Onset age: 69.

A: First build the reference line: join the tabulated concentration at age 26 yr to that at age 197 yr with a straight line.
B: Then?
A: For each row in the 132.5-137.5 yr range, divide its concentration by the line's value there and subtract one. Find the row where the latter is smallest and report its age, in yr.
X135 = 136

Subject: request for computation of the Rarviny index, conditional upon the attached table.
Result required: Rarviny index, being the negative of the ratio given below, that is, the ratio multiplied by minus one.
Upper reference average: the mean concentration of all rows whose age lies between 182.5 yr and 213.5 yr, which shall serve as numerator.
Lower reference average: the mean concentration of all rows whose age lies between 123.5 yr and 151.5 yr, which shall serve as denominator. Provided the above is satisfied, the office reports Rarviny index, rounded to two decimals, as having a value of -1.00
